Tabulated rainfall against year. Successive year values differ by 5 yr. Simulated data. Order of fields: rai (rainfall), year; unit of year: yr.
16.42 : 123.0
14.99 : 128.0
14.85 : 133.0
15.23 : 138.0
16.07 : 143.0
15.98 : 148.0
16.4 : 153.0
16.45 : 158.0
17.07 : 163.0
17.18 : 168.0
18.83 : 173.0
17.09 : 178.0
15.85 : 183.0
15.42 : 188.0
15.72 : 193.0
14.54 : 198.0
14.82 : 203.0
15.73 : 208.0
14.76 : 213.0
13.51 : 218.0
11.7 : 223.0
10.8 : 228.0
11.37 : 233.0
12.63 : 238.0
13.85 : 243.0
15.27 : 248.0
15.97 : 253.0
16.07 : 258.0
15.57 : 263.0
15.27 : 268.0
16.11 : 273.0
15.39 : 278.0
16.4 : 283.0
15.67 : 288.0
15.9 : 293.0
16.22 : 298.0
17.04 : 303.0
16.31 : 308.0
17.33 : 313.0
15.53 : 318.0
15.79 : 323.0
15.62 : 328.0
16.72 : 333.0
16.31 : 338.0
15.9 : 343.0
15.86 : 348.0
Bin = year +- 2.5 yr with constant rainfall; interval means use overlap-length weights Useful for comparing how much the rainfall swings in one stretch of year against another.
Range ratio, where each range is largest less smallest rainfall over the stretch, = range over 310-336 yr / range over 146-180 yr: 0.6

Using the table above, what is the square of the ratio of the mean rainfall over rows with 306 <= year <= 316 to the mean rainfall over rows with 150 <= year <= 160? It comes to 1.05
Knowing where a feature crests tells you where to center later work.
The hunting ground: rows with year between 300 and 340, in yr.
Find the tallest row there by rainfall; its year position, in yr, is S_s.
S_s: 313.0 yr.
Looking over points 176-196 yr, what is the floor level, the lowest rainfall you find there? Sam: 15.42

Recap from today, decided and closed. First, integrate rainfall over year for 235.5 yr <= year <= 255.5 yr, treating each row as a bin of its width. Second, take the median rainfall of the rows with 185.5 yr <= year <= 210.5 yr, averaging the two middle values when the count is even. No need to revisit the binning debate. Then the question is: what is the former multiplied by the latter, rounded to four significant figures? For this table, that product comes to 4450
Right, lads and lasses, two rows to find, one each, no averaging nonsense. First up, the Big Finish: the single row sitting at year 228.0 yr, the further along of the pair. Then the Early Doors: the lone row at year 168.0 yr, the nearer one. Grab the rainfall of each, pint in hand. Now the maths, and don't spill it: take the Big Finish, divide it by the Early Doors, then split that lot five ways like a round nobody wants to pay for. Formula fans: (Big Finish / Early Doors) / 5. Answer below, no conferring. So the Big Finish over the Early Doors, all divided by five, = 0.13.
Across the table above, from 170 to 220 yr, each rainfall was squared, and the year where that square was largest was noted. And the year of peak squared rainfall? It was 173.0 yr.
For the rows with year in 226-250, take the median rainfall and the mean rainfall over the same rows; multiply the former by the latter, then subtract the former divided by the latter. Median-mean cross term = 160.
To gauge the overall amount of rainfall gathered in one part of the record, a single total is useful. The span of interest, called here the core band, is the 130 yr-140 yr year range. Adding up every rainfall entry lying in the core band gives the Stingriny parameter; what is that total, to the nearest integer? 30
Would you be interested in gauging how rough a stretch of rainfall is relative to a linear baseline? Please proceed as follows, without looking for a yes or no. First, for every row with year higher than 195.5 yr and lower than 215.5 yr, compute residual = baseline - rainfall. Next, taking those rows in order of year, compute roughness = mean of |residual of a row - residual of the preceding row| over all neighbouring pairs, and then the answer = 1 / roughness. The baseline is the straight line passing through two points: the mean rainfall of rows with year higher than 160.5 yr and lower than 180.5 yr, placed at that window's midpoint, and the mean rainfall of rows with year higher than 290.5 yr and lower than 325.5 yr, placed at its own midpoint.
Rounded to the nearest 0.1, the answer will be 1.4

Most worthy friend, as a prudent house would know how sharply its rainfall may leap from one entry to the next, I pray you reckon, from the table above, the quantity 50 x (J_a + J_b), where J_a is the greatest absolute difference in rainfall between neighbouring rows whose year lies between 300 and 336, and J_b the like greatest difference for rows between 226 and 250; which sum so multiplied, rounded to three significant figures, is 161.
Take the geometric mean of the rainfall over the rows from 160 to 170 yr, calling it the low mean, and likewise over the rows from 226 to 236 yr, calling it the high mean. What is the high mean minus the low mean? -6.0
